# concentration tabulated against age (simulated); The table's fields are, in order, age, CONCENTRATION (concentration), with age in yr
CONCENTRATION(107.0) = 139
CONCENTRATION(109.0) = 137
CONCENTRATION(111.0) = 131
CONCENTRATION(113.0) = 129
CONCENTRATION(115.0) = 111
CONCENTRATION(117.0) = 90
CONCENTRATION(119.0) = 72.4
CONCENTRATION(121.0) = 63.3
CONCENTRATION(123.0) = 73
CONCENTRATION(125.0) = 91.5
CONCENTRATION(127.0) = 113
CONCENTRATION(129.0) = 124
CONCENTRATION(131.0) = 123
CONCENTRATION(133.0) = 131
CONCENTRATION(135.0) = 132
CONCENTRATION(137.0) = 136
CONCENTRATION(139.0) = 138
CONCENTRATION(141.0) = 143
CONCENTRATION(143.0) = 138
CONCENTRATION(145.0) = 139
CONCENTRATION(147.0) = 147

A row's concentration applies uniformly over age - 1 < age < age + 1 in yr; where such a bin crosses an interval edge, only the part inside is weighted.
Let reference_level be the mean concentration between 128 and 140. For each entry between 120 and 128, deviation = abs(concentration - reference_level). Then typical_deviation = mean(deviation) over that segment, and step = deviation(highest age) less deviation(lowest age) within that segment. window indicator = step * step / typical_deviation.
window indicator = 54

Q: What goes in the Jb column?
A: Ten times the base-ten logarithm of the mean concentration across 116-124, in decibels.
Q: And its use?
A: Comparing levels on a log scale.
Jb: 18.7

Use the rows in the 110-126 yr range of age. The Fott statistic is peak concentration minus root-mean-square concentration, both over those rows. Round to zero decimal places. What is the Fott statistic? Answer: 33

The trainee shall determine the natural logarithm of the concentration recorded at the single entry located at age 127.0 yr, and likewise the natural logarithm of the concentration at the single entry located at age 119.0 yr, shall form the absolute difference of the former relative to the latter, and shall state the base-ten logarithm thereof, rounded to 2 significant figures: -0.35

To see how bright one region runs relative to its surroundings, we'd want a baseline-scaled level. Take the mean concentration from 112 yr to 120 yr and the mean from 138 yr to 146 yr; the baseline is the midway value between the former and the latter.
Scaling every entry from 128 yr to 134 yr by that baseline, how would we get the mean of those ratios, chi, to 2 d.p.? 1.05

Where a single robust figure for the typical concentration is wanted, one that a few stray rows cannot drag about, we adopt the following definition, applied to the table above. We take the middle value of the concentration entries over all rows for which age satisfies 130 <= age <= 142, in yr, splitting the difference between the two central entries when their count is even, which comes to 134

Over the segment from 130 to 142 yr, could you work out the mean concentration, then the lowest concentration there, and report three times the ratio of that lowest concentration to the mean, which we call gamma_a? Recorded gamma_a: 2.76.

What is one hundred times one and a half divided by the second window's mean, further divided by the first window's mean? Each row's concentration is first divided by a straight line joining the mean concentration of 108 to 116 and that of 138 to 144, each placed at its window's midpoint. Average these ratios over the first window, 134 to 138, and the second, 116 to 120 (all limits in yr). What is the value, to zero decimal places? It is 246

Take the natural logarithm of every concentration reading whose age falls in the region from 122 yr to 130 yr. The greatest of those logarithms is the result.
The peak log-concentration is 4.82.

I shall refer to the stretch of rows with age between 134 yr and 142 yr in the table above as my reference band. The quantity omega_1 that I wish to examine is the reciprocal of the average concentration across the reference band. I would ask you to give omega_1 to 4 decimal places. 0.0073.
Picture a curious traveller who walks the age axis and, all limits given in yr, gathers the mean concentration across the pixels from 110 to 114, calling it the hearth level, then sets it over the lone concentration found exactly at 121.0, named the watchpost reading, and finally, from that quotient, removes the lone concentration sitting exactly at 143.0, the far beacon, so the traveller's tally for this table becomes -136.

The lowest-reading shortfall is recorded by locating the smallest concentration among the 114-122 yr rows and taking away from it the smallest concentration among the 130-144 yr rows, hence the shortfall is -60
